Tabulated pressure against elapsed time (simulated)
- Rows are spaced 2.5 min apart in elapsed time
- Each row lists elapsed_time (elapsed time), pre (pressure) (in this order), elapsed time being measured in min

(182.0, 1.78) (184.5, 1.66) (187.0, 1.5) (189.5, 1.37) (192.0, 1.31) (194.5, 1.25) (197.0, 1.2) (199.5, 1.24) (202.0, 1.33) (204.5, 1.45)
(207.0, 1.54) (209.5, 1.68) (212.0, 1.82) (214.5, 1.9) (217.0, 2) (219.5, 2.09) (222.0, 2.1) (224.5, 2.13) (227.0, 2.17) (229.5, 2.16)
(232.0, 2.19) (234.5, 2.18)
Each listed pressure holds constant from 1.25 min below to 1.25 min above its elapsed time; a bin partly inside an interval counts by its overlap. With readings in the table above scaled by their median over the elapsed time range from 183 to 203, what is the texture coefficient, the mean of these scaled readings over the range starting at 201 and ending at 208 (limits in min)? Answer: 1.1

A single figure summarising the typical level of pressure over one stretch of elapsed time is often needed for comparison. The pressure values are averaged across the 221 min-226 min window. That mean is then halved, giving 1.1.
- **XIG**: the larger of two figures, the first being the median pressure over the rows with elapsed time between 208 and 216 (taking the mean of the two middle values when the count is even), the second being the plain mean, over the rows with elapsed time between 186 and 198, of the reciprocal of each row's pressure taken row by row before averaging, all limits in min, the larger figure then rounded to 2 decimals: 1.82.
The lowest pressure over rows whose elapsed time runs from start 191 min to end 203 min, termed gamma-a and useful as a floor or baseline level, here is 1.2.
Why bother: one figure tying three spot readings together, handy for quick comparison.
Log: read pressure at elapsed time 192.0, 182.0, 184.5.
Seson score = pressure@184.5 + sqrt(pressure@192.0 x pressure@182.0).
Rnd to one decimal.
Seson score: 3.2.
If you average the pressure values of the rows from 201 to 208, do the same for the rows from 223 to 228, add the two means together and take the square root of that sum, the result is 1.89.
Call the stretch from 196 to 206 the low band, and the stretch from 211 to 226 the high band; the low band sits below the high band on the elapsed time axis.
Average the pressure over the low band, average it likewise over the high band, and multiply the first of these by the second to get 2.6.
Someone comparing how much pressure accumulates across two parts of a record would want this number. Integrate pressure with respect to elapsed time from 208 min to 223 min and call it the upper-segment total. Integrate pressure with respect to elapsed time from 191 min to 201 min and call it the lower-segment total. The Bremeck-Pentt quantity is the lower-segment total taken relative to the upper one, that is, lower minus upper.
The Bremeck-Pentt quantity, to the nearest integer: -16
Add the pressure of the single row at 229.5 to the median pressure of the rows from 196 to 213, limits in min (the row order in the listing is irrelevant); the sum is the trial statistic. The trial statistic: 3.61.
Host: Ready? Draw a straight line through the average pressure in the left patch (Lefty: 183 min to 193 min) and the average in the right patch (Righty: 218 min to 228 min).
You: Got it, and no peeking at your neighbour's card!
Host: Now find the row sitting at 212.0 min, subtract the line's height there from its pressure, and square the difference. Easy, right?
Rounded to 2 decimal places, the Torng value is 0.01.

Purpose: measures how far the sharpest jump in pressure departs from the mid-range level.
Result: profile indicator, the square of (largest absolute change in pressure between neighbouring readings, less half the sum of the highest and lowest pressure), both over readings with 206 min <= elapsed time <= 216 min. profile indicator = 2.5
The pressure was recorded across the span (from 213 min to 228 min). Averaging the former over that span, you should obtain 2.06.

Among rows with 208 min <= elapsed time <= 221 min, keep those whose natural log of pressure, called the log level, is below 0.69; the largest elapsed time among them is 214.5 min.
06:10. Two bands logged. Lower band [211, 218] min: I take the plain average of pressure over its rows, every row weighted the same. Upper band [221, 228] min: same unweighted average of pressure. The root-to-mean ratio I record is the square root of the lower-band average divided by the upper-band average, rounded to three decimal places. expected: 0.647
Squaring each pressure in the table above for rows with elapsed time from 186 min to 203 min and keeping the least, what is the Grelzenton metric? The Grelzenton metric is 1.4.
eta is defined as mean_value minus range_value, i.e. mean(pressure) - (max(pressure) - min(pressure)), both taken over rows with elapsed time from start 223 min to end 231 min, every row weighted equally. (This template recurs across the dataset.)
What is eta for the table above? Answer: 2.11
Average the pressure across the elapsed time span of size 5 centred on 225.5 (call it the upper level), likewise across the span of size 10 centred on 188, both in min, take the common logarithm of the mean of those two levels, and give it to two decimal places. 0.26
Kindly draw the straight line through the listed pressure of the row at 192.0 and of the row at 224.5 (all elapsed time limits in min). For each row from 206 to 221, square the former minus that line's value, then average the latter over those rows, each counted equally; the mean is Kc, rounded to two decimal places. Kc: 0.01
